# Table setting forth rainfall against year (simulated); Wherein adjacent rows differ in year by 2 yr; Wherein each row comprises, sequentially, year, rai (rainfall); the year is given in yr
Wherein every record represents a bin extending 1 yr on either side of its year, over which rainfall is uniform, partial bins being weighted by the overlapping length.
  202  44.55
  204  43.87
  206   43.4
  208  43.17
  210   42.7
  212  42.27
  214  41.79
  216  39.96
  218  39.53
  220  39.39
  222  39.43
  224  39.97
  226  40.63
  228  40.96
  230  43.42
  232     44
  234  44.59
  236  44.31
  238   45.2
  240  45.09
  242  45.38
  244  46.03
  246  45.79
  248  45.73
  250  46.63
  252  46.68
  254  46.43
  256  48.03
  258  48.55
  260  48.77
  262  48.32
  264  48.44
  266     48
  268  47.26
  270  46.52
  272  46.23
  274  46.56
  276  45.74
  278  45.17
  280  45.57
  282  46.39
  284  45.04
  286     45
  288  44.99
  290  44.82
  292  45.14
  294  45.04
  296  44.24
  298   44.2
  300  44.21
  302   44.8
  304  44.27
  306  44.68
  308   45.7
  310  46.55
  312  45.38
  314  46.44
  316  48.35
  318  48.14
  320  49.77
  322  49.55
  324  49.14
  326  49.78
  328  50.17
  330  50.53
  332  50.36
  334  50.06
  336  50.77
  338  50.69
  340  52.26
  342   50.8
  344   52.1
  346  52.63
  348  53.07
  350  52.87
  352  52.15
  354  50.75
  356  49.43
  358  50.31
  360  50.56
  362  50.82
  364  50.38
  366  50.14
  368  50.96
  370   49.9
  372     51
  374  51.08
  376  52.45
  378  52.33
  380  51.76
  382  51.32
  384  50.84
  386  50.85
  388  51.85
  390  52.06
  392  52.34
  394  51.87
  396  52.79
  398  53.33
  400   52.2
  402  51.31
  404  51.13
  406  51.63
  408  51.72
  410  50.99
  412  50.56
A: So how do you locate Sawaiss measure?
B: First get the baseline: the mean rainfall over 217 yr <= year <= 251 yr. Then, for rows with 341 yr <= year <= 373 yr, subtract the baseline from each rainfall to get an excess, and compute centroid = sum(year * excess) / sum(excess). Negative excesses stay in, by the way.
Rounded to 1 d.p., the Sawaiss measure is 356.2 yr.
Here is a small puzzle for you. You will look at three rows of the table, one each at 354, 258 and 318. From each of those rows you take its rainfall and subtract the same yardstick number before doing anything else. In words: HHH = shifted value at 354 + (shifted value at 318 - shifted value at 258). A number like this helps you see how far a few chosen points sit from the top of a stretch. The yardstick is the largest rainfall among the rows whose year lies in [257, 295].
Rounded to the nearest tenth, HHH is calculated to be 1.6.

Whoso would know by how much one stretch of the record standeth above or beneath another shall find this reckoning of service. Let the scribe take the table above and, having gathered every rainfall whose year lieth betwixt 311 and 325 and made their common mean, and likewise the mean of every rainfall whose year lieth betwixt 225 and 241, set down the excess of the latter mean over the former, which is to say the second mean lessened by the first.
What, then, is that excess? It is -4.6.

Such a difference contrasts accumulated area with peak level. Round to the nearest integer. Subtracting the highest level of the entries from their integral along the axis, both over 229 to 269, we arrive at 1805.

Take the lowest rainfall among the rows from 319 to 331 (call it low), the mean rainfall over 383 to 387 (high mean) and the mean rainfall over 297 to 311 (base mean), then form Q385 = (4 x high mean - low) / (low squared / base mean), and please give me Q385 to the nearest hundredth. 2.87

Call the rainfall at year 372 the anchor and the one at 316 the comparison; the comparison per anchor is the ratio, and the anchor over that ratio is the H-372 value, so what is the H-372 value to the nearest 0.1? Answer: 53.8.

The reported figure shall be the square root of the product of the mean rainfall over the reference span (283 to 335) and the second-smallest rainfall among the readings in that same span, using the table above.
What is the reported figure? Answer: 45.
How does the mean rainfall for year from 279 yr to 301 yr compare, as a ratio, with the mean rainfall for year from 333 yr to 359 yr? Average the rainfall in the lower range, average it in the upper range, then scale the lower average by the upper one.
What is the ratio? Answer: 0.88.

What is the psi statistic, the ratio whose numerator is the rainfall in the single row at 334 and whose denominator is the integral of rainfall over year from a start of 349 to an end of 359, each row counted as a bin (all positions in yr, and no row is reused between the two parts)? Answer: 0.098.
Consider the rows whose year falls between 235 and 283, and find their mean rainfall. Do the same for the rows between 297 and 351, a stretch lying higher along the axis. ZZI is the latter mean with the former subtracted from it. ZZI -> 2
